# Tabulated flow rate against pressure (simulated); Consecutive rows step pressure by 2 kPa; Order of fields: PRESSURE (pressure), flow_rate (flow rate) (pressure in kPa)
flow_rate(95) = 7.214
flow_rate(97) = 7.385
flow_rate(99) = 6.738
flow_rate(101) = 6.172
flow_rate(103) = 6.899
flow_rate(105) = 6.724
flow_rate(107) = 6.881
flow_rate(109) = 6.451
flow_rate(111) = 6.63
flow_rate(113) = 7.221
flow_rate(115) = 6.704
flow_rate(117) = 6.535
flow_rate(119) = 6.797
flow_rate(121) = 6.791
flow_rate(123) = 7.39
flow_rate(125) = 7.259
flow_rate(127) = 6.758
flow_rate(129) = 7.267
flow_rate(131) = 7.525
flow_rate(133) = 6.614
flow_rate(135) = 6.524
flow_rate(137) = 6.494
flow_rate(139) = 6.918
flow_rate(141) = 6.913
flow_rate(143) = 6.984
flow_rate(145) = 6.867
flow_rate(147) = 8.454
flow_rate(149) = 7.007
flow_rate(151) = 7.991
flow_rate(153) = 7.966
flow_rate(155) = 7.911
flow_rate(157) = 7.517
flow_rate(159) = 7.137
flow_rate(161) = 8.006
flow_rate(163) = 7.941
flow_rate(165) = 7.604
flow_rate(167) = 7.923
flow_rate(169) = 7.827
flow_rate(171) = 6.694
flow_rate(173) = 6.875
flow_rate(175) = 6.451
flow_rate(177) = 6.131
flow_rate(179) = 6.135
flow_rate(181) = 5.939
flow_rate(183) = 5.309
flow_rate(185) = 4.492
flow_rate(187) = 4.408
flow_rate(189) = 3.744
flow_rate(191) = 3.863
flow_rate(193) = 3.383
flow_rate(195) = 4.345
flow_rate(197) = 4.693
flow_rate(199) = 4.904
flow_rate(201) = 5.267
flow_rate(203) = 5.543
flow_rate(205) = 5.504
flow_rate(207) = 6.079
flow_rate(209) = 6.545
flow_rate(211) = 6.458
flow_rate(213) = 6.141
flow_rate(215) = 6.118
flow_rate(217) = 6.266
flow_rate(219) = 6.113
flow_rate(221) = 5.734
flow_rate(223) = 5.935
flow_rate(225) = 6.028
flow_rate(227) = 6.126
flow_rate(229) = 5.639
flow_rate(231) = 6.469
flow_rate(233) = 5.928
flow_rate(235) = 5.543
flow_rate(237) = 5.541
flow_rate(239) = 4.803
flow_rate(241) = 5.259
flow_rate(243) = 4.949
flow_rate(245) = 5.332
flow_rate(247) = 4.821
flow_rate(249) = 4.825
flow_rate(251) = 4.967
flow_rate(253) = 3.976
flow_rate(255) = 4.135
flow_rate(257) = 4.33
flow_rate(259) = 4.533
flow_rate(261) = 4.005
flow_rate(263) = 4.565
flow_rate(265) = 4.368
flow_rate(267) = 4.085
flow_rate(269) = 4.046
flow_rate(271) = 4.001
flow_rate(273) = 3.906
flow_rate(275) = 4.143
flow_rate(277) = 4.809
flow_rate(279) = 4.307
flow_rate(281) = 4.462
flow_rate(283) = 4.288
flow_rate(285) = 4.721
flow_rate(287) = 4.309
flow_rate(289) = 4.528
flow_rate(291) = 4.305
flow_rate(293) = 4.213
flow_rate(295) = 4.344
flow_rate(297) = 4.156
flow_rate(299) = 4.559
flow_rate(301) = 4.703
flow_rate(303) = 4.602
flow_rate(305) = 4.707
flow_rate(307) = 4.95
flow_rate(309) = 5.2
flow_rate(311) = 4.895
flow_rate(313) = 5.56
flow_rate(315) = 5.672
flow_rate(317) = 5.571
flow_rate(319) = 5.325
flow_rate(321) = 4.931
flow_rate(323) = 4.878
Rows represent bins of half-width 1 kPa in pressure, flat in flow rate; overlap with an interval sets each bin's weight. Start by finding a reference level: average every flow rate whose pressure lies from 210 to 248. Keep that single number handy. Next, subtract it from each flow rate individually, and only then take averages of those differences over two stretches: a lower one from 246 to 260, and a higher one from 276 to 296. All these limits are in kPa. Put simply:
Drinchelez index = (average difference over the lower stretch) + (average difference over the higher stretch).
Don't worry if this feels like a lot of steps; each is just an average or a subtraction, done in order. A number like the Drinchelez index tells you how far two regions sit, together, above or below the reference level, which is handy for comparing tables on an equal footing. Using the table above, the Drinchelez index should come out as -2.6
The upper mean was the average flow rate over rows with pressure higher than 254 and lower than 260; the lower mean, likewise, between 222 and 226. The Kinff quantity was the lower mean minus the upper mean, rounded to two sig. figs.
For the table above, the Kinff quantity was 1.6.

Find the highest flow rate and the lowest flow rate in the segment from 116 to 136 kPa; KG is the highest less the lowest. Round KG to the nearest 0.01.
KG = 1.00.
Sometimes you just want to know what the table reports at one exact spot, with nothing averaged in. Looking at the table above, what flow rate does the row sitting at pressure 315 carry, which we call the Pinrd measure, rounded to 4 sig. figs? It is 5.672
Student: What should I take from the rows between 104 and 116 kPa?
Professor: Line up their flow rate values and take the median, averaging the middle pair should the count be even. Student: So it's 6.7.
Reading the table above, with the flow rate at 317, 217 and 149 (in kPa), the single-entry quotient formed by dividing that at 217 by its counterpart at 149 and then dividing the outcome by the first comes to 0.16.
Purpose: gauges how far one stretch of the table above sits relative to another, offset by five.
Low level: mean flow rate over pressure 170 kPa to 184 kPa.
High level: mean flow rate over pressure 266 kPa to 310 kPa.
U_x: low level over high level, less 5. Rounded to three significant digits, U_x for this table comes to -3.59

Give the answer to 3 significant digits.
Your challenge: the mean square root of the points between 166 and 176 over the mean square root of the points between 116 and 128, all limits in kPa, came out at 1.02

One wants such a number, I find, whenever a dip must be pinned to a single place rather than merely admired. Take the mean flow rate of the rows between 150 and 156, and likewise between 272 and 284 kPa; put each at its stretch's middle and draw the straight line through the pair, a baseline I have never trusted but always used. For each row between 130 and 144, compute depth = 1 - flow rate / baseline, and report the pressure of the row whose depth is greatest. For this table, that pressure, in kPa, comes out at 135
